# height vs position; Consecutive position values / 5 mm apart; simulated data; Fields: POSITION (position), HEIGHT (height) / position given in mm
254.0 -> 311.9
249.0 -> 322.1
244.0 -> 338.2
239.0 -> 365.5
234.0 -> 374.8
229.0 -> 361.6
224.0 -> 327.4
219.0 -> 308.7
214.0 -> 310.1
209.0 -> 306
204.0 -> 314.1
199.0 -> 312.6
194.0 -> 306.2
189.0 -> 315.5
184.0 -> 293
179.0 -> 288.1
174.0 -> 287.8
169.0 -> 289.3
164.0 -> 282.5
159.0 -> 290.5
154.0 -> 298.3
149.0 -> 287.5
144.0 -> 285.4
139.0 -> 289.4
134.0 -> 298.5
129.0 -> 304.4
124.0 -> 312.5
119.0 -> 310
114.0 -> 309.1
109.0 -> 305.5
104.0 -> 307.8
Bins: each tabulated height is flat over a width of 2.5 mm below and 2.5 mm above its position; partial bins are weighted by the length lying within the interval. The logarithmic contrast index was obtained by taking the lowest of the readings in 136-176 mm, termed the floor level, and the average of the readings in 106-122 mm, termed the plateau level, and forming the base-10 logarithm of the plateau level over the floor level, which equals 0.038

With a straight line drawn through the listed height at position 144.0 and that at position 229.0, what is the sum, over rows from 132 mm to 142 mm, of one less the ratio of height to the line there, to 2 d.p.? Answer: -0.11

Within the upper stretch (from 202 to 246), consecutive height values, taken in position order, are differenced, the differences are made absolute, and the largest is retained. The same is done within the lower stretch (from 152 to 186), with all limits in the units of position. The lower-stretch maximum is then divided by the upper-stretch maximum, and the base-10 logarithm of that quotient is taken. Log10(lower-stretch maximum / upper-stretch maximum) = -0.63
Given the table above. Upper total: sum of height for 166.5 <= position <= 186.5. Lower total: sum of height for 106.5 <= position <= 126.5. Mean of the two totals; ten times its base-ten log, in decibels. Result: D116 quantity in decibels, 30.78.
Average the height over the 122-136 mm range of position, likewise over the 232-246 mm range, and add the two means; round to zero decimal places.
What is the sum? 665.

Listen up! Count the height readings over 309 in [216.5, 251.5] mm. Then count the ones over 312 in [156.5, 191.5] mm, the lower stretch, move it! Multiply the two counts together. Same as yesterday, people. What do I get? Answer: 6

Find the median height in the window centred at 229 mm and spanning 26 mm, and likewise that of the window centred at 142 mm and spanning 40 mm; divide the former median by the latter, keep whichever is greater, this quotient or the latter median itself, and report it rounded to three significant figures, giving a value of 294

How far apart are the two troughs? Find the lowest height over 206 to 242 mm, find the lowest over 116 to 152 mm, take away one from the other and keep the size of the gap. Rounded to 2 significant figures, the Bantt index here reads 21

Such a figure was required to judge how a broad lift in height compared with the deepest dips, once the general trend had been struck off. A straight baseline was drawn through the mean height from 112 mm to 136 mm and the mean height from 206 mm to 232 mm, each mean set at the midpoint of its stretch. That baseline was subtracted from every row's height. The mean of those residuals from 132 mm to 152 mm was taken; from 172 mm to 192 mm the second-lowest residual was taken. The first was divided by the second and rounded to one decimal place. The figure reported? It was 0.7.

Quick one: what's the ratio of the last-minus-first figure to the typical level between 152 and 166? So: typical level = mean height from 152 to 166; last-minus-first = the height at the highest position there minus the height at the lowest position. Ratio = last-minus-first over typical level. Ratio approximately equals -0.05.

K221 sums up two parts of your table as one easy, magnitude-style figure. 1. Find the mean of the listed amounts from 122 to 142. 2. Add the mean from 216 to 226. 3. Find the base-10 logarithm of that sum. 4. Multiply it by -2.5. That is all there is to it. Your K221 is -6.98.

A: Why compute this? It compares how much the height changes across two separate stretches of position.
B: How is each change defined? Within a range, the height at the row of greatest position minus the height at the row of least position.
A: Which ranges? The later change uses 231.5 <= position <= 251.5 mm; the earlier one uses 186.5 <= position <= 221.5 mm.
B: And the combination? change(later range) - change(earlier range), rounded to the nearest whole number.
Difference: -46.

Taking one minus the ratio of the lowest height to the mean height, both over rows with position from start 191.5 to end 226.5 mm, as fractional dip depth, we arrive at 0.020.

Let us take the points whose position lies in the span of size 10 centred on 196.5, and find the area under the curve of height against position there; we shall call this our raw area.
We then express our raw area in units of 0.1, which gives 30940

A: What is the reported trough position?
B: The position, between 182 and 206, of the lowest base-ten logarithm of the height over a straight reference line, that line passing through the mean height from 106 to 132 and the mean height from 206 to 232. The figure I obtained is 184.0 mm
